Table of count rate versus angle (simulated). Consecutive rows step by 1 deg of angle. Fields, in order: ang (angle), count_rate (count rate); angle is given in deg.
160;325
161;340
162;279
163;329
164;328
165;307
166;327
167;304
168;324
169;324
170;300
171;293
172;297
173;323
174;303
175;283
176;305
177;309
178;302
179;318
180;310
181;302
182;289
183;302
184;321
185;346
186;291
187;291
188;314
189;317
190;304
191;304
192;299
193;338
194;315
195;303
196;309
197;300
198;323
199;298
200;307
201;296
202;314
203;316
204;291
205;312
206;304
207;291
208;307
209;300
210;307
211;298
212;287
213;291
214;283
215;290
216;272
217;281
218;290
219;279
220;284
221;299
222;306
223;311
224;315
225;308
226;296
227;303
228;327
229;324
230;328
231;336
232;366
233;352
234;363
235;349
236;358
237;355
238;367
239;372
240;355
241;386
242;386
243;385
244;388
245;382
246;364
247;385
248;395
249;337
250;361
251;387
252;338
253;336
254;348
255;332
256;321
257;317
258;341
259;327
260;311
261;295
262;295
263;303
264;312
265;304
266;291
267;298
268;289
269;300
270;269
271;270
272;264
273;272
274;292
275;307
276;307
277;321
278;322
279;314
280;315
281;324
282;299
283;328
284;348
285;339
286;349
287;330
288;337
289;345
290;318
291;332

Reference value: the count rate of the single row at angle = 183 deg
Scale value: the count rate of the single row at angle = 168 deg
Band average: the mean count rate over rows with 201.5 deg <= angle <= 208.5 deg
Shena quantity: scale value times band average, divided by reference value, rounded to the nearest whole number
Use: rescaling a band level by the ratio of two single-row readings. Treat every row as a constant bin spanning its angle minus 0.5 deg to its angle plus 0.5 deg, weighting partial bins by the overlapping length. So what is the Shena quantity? 327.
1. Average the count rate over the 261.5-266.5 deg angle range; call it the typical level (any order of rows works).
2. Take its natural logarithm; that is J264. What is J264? 5.71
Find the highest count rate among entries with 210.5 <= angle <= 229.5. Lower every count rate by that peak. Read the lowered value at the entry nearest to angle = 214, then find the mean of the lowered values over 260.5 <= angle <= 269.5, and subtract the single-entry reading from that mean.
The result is 16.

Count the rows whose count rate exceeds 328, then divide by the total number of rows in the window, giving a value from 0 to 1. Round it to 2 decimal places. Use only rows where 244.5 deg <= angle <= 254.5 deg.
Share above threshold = 1.00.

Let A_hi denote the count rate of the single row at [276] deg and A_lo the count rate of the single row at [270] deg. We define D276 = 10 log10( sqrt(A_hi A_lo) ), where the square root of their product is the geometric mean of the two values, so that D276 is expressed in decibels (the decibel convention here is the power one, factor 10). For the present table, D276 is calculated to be 24.6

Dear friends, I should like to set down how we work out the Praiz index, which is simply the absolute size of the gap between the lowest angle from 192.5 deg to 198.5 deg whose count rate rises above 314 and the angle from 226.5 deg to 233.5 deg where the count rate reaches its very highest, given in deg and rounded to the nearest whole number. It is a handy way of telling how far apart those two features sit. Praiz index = 39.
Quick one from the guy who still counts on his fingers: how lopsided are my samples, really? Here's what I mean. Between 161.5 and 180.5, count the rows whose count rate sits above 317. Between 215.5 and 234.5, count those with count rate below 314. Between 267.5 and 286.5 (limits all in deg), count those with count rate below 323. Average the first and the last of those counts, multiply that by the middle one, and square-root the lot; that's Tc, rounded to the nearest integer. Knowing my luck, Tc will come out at 11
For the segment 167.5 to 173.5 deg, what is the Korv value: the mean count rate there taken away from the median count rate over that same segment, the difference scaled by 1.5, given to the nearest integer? 2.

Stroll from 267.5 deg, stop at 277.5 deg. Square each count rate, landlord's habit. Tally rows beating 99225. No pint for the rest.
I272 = 1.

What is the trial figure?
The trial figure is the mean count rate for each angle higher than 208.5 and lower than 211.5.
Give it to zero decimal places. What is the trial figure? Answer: 302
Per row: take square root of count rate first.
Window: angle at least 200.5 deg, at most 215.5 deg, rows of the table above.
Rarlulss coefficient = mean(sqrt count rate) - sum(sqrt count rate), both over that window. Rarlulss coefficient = -242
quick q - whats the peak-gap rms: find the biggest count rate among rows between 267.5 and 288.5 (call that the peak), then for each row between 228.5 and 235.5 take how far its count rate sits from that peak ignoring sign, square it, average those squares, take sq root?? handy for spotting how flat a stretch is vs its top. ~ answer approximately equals 16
